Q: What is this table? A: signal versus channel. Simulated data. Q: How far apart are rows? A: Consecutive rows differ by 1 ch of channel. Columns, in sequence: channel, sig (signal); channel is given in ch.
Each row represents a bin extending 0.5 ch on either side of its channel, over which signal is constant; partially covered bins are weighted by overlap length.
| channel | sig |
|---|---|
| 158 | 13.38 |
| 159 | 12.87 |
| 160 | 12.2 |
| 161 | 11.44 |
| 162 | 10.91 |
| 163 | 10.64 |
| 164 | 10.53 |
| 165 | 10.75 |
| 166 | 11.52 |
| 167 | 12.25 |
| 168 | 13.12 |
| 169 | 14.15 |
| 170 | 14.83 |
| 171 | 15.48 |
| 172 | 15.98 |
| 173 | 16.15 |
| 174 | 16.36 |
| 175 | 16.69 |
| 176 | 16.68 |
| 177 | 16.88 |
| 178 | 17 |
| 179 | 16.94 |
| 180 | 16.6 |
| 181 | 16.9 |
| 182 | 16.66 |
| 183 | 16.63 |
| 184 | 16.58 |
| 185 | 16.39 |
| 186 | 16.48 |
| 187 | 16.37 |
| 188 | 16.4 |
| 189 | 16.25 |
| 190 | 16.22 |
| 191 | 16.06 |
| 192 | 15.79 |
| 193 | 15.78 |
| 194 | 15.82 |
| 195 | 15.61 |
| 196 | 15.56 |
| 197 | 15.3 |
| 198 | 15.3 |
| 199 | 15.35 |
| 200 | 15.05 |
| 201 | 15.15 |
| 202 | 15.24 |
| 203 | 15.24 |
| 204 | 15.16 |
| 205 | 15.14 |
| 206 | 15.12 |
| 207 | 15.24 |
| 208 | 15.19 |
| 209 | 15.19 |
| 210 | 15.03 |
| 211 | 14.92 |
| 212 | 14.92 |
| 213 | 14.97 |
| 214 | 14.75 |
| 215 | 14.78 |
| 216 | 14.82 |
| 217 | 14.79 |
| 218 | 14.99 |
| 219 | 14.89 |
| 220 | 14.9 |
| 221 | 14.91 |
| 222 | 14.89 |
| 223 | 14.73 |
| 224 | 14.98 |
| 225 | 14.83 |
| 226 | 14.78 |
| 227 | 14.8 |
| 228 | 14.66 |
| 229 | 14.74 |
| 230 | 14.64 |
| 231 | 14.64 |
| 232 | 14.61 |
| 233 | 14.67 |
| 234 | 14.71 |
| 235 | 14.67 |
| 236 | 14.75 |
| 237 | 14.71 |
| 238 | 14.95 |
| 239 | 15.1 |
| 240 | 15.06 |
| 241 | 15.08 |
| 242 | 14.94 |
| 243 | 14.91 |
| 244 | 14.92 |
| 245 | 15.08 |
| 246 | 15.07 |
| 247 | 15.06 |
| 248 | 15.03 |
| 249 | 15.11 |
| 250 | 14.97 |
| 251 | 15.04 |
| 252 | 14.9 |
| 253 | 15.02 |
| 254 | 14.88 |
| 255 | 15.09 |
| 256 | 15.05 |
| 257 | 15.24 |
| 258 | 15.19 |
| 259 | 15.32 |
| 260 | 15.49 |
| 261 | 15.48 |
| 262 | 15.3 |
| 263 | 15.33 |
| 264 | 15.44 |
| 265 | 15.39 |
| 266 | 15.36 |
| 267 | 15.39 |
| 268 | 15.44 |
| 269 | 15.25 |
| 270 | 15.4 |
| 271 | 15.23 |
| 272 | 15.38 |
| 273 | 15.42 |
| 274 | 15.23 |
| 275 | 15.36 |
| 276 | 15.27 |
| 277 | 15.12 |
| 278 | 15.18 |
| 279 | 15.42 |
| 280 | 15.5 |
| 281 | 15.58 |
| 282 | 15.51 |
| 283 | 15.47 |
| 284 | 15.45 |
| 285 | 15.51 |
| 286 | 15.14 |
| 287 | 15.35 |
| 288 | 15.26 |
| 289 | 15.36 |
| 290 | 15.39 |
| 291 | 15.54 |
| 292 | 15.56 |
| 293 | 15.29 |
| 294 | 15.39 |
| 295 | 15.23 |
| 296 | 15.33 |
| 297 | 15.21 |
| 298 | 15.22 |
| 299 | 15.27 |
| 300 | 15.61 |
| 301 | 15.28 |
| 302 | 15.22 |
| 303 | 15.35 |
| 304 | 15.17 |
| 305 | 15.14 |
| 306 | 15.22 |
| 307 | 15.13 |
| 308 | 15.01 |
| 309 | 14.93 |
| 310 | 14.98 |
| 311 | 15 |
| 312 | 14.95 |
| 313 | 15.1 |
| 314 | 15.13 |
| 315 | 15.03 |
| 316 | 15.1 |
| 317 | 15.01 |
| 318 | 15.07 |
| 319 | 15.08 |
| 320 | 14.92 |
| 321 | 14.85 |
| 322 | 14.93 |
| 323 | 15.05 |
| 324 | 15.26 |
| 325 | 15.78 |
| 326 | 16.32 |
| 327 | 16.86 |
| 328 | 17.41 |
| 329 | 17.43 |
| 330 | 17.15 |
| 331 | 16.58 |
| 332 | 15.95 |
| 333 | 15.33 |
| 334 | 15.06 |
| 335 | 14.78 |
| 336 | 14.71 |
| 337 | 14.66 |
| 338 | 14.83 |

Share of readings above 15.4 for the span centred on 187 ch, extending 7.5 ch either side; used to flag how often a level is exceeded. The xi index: 1.0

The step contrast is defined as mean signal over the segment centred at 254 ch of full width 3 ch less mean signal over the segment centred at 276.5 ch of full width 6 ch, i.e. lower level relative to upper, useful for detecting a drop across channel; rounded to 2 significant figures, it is -0.27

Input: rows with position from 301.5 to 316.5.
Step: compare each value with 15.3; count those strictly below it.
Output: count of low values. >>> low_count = 14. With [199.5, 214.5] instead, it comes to 15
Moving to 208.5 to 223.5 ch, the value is 15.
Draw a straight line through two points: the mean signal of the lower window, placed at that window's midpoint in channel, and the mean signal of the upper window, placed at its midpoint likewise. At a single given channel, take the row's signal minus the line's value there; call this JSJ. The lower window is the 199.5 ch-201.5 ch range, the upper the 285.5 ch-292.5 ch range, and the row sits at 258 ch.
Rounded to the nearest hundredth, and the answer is -0.09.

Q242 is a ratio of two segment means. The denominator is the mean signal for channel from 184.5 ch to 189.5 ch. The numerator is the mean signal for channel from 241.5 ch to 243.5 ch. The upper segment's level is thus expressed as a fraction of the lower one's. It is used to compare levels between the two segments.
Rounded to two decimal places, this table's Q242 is 0.91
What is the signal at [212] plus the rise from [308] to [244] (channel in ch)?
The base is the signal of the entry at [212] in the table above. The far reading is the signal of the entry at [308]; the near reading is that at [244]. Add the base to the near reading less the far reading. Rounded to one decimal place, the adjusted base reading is 14.8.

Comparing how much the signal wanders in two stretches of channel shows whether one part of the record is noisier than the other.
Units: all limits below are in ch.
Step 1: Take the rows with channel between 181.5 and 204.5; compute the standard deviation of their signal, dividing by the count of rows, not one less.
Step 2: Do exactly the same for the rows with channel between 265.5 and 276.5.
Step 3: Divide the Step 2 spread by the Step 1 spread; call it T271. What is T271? 0.14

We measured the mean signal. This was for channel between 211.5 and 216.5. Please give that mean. 14.8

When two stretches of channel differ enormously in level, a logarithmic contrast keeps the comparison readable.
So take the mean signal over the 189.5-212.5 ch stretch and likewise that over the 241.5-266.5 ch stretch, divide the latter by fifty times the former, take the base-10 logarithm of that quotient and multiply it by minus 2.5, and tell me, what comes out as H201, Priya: 4.26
